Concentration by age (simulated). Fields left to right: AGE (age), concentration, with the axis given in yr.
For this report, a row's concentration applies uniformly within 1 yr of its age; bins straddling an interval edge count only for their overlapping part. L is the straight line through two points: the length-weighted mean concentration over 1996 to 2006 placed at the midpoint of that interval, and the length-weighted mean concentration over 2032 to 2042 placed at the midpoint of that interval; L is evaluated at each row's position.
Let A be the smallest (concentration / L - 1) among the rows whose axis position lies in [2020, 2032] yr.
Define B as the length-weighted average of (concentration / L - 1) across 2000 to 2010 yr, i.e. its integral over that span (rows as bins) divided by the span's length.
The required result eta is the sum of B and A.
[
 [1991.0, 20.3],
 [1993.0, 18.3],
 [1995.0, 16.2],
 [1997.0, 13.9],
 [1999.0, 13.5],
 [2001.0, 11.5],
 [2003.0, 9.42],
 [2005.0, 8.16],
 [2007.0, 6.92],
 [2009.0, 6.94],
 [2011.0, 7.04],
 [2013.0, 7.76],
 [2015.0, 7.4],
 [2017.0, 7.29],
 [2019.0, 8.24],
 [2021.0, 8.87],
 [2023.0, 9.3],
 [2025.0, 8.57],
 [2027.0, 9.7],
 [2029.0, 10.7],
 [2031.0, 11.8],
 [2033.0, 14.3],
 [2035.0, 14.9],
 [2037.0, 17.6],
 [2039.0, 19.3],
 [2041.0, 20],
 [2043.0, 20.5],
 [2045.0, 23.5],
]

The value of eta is -0.71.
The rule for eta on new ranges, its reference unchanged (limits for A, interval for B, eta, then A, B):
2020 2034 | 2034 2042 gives -0.41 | -0.44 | 0.03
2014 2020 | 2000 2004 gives -0.56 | -0.48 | -0.09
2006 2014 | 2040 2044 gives -0.33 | -0.46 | 0.12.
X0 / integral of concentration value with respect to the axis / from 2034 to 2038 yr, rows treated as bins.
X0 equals 65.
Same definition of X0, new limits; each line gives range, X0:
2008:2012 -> 28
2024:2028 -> 37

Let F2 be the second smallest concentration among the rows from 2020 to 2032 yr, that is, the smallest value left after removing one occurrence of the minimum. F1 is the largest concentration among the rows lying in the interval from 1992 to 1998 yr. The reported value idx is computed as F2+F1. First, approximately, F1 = 18.3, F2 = 8.87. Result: 27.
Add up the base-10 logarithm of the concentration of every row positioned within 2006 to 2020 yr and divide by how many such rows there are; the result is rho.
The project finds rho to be 0.87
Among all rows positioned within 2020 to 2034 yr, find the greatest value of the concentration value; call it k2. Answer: 14.3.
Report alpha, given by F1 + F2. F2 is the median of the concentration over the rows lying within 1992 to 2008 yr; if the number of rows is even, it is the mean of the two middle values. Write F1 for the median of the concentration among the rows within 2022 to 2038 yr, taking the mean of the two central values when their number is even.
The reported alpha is 24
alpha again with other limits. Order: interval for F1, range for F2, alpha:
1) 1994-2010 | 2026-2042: 25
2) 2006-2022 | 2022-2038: 19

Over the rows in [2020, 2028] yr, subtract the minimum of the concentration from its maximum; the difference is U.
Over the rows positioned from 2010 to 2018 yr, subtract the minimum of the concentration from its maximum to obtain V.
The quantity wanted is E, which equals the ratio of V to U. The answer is 0.6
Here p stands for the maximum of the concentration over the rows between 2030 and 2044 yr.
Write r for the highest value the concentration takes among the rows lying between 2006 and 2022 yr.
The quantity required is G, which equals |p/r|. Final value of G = 2.3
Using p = 20.5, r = 8.87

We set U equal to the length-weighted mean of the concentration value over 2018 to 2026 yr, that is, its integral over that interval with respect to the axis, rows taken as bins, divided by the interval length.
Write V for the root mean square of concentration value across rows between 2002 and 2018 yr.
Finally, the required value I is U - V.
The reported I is 1.1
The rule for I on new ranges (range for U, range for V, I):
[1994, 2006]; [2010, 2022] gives 4.3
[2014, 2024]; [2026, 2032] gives -2.5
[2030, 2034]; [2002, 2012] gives 5.3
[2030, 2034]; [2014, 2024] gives 4.8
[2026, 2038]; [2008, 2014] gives 5.9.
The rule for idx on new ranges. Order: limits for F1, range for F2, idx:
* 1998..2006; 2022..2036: 23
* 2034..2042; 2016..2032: 28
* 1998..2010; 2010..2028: 21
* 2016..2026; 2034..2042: 27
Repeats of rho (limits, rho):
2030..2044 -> 1.22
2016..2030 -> 0.95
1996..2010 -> 0.99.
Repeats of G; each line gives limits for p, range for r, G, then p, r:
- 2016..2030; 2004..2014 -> 1.3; 10.7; 8.16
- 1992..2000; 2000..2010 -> 1.6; 18.3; 11.5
